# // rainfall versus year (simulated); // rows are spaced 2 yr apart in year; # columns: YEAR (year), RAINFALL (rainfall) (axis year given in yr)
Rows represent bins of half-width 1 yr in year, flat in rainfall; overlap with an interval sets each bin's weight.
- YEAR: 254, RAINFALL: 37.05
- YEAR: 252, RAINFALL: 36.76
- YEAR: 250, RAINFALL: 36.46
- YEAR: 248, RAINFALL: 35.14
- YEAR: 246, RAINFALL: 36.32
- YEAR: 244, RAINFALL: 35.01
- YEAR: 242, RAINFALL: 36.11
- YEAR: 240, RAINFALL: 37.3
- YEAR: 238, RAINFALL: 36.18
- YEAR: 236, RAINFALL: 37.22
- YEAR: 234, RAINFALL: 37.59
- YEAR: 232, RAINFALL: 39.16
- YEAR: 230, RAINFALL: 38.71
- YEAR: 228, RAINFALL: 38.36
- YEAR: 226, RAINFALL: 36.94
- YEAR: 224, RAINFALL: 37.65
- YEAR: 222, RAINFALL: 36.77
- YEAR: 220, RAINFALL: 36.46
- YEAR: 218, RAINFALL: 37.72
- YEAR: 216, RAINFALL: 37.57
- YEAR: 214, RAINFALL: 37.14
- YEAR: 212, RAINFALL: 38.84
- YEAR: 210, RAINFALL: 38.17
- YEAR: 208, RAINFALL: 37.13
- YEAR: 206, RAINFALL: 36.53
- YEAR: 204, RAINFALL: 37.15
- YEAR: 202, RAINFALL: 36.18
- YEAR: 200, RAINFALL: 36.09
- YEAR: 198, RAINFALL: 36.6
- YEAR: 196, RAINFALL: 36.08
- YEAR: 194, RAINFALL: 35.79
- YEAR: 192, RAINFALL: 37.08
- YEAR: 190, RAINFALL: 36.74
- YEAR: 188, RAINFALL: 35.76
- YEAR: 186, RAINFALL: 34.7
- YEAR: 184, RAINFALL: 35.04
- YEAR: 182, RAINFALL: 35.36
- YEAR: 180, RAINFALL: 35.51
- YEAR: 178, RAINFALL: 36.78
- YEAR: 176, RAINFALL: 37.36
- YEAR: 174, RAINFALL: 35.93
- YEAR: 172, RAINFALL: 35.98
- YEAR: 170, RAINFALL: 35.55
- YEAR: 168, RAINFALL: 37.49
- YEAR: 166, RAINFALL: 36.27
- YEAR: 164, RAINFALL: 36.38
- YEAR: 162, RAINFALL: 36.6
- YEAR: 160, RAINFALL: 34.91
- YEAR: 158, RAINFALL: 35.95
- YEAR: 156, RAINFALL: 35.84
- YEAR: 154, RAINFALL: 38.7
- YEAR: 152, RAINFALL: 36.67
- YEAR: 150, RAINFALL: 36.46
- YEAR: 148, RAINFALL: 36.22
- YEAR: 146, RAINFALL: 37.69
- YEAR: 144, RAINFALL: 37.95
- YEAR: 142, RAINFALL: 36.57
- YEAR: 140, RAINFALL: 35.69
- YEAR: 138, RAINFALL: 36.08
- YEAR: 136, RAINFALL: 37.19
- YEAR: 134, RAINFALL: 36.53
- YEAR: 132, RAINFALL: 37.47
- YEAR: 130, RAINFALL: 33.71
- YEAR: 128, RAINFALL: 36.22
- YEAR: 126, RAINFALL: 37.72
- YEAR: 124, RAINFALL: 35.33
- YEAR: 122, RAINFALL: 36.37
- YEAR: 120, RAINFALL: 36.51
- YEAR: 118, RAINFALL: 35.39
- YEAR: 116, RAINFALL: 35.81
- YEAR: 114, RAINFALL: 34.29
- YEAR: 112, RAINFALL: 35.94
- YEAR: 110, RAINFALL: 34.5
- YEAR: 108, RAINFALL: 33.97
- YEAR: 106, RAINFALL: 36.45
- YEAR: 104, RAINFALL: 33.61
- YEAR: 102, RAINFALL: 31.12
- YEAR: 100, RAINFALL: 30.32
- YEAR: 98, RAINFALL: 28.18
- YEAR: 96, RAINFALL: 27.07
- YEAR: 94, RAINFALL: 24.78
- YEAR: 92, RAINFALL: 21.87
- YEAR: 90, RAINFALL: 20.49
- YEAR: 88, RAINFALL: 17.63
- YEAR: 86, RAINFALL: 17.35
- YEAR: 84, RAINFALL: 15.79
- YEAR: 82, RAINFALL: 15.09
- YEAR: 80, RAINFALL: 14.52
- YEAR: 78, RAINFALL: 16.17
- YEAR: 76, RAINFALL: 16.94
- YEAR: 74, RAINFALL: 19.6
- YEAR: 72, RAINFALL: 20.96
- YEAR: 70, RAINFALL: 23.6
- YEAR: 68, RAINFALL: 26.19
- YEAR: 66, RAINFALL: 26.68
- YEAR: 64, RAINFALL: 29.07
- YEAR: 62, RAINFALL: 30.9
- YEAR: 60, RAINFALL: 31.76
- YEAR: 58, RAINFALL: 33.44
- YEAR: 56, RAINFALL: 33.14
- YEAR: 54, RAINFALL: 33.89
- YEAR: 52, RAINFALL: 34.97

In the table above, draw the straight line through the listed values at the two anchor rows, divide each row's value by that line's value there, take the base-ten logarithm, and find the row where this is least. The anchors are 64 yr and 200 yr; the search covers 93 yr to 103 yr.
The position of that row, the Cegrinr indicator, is 94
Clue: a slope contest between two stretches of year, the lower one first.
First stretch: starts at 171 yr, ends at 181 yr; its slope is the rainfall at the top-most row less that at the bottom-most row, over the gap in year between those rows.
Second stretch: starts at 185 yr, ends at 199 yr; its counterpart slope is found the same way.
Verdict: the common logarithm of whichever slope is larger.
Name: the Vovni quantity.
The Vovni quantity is -0.80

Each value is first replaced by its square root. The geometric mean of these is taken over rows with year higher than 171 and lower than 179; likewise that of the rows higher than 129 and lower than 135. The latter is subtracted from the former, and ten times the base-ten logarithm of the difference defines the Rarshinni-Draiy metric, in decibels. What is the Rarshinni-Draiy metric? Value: -13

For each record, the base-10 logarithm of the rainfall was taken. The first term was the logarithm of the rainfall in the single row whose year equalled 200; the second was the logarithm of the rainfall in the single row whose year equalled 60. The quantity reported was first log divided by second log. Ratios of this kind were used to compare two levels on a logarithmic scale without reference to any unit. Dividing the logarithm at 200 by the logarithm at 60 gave 1.04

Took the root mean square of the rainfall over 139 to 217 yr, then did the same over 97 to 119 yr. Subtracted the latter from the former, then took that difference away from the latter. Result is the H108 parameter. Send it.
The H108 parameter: 31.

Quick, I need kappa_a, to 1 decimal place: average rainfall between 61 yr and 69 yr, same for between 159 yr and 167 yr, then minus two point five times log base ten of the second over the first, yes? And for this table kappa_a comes -0.3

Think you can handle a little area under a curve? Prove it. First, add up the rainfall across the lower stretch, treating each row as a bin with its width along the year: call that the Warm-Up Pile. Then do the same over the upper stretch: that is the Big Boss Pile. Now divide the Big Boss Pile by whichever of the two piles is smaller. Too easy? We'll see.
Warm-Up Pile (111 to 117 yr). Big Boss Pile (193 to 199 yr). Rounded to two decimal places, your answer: 1.02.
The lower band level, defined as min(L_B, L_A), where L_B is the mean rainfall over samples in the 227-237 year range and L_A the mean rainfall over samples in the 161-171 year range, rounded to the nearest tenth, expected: 36.5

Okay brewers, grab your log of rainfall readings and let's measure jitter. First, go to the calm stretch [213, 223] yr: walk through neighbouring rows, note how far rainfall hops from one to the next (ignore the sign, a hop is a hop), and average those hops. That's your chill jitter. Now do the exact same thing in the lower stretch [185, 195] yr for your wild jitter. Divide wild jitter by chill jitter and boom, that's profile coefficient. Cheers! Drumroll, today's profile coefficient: 1.7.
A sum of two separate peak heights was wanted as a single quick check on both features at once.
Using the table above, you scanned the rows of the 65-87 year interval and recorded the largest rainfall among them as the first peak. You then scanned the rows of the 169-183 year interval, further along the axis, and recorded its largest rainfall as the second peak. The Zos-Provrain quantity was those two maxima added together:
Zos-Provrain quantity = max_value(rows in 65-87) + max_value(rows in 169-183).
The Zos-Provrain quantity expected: 64.0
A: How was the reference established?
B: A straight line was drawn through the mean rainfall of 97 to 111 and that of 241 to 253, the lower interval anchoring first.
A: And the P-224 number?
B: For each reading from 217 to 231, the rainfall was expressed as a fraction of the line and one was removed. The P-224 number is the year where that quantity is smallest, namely 220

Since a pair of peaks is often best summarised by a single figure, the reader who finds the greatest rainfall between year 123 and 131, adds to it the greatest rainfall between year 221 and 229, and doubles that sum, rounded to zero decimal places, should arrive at 152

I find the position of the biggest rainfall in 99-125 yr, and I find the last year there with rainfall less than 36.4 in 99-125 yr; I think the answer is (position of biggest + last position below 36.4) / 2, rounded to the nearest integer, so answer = 122 yr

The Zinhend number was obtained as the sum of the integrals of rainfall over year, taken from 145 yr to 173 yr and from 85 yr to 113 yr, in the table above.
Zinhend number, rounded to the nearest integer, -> 1808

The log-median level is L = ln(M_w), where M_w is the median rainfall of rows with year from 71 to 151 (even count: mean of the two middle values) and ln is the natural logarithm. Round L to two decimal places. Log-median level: 3.54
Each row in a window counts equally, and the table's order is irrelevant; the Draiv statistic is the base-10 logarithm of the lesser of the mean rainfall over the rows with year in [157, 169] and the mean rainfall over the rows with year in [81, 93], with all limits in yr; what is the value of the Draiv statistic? 1.26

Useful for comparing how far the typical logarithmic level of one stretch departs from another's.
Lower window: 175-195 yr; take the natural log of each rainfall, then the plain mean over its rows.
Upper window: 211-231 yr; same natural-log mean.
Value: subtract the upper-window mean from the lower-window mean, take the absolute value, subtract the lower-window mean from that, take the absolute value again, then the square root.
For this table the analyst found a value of 1.9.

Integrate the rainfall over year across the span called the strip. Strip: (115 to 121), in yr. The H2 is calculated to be 215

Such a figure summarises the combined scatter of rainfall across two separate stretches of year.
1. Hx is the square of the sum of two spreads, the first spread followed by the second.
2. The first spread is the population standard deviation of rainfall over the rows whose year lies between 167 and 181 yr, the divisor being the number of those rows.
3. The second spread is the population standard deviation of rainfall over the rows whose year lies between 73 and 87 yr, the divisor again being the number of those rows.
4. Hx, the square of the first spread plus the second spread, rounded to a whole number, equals 5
